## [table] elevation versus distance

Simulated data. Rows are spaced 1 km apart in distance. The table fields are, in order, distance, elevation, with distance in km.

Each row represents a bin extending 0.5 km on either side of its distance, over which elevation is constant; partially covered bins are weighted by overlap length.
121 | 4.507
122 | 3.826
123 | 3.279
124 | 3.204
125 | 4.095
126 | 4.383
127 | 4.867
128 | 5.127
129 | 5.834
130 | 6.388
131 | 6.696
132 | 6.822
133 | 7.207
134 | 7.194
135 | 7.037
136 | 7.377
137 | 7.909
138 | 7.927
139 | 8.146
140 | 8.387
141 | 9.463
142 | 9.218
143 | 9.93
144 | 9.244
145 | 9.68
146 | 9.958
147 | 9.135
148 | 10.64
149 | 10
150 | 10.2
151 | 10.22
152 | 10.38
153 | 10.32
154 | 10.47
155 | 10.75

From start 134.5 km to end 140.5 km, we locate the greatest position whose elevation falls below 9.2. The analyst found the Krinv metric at 140 km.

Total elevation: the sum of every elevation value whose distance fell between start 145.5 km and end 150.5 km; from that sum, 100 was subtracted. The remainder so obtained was -50.1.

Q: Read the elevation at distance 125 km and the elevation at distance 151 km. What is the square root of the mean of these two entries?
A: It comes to 2.68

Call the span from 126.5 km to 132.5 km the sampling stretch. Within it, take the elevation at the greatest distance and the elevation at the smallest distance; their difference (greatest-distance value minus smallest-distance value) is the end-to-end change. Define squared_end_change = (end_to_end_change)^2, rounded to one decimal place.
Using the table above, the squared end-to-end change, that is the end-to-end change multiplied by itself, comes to 3.8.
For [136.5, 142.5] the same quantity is 1.7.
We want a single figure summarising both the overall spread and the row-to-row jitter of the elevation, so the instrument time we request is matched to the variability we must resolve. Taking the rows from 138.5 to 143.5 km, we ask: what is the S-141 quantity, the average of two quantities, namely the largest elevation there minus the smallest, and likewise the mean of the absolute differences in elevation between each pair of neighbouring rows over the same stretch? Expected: 1.2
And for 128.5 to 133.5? 0.9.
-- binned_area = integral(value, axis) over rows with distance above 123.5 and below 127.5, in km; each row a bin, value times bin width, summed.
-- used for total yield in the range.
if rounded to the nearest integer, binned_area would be 17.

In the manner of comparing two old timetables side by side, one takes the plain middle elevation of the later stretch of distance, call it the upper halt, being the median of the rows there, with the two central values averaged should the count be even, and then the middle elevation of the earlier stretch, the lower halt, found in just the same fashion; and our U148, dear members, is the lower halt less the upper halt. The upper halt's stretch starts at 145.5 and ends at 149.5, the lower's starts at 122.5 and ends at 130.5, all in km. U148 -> -5.4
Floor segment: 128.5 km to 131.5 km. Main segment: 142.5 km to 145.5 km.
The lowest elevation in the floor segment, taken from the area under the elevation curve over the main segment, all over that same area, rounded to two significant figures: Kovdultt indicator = 0.80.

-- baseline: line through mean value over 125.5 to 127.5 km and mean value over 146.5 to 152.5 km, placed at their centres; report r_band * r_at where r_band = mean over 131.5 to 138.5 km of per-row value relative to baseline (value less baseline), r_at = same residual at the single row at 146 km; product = 0.49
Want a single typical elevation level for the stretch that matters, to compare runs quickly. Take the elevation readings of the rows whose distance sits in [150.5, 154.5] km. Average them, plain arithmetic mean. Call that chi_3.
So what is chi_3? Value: 10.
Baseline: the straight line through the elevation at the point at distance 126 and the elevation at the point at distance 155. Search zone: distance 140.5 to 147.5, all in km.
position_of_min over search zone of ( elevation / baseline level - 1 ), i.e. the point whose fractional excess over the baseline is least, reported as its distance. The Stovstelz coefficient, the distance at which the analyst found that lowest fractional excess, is 147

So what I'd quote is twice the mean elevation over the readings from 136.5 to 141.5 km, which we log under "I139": 16.7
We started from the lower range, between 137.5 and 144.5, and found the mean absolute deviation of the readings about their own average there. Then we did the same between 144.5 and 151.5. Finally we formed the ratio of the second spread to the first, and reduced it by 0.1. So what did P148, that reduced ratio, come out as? 0.41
